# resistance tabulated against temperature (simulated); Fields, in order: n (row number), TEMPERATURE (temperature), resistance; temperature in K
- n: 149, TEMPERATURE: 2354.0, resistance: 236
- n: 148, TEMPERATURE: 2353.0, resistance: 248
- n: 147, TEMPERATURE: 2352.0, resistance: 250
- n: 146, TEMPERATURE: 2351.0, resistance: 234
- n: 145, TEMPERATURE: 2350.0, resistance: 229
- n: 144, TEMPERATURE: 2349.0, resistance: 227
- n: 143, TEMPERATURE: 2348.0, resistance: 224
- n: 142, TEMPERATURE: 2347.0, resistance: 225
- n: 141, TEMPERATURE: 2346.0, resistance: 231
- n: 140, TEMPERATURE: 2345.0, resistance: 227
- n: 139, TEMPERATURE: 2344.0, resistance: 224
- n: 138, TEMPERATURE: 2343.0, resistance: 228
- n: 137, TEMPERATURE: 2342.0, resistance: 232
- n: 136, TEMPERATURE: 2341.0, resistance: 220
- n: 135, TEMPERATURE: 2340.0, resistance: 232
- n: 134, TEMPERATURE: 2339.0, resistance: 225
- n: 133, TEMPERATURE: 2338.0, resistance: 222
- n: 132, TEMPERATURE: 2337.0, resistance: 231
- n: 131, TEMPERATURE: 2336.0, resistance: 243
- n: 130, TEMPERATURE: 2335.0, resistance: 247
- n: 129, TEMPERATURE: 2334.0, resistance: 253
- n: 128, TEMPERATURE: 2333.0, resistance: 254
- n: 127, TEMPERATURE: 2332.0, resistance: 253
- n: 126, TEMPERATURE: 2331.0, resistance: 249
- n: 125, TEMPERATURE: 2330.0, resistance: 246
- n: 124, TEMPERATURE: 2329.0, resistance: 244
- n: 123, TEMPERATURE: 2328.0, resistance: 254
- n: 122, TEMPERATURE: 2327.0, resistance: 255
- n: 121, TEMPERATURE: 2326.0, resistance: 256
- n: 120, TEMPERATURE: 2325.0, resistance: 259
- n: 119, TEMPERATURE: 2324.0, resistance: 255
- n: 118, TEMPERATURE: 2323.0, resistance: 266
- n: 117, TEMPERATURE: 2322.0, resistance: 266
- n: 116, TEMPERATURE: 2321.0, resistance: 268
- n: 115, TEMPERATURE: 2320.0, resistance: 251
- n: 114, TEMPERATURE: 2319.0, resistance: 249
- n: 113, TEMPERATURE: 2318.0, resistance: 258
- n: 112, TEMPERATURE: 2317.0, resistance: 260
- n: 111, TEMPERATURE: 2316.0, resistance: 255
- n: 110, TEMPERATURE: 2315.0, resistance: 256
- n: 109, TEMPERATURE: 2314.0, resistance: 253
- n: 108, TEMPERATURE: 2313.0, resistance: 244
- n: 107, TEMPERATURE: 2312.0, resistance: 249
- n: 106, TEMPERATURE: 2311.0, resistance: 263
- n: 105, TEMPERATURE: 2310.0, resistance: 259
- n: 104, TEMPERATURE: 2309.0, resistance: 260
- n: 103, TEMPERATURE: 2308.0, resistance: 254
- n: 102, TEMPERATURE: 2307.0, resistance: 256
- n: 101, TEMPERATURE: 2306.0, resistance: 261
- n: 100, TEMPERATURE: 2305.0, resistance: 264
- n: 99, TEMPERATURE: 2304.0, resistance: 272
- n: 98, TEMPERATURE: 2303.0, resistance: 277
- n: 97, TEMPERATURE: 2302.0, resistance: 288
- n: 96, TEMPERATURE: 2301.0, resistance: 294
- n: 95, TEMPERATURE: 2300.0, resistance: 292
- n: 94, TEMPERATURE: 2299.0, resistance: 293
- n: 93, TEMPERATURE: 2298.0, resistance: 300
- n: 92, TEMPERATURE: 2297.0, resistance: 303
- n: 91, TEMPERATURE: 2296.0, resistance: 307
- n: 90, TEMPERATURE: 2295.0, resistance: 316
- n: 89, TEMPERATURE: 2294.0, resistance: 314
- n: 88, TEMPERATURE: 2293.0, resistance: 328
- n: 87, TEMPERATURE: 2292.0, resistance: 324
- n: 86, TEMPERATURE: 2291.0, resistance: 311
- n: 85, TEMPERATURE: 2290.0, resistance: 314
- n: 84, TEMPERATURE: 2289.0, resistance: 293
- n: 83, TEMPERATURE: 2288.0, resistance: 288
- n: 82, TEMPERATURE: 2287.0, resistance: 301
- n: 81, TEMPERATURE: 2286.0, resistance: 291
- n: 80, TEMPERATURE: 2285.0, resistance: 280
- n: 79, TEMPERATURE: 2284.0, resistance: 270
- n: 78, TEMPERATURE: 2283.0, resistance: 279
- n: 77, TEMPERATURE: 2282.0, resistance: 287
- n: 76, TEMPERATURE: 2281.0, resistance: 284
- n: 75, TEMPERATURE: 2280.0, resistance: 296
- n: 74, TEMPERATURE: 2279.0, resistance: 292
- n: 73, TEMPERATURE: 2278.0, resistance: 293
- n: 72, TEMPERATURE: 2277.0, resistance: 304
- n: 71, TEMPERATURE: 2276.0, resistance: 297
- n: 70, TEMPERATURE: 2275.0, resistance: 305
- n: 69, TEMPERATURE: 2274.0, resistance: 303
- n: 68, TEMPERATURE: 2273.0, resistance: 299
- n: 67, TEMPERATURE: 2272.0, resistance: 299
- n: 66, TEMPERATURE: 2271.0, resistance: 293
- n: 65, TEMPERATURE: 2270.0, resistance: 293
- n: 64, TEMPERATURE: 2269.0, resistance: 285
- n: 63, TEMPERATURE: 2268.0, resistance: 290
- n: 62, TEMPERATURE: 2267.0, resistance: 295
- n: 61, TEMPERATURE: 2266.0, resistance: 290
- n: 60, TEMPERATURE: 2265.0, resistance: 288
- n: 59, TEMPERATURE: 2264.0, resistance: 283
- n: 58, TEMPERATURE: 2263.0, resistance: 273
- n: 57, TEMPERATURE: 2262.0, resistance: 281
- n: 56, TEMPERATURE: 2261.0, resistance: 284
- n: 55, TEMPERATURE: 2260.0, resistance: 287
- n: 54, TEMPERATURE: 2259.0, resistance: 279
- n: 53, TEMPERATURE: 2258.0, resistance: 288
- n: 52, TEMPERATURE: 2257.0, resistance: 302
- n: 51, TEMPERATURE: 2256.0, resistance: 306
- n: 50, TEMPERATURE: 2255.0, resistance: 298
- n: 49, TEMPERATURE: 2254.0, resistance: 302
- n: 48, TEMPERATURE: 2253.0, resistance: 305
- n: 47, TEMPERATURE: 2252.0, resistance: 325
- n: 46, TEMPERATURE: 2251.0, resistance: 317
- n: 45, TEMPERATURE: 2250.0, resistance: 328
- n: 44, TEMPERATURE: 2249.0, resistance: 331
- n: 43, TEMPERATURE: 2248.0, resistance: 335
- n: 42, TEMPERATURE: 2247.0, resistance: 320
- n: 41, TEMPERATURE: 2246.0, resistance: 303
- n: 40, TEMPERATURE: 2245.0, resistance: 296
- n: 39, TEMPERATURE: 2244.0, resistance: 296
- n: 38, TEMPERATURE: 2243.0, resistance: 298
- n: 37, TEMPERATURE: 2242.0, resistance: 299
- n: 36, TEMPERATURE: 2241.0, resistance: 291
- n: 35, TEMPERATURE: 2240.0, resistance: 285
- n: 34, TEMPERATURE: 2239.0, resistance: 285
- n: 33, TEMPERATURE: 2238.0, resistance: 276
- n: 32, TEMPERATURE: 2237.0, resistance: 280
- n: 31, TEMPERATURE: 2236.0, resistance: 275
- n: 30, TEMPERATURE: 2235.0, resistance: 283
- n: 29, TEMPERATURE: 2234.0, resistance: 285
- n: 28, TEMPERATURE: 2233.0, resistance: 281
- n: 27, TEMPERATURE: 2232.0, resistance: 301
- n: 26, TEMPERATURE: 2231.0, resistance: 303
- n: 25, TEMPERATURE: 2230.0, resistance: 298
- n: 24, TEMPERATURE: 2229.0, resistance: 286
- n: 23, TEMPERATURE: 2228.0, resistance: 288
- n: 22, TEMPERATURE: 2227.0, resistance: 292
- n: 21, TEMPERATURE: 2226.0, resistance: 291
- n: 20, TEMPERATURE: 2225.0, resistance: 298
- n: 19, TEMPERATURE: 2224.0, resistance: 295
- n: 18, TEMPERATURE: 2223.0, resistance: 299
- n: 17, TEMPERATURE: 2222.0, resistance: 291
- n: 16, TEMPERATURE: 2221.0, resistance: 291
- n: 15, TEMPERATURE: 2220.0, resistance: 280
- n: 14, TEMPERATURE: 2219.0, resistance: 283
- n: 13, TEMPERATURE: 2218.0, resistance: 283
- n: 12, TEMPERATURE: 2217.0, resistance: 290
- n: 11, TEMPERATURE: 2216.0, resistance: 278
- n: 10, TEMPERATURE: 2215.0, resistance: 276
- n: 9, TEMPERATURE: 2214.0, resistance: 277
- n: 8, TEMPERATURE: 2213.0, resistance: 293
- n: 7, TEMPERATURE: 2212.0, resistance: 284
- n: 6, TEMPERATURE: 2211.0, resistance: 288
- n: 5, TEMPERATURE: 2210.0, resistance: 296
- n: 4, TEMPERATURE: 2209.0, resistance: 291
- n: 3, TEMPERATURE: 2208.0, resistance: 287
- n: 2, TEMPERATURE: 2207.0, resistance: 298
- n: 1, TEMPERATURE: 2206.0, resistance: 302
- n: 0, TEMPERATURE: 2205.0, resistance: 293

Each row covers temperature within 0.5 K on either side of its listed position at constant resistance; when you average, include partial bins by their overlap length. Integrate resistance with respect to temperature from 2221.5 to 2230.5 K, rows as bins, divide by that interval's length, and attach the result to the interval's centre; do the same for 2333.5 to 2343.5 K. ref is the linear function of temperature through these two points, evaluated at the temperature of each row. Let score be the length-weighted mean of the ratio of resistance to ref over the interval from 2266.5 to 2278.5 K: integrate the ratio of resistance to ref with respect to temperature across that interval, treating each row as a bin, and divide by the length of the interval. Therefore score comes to 1.104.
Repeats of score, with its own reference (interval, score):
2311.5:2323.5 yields 1.048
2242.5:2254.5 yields 1.113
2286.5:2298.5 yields 1.196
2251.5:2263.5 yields 1.064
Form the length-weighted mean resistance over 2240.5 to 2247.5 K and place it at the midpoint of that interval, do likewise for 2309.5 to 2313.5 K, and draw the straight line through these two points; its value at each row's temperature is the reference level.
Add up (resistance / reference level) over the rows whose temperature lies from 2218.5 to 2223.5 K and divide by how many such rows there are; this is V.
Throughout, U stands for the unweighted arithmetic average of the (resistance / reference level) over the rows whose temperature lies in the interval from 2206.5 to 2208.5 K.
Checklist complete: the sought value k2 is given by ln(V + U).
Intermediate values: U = 0.898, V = 0.91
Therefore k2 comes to 0.59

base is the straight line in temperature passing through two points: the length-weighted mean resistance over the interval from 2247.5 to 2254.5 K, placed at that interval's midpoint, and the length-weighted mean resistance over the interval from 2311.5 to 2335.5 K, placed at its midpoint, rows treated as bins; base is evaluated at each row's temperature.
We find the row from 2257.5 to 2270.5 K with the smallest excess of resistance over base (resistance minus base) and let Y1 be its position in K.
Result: 2263.0 K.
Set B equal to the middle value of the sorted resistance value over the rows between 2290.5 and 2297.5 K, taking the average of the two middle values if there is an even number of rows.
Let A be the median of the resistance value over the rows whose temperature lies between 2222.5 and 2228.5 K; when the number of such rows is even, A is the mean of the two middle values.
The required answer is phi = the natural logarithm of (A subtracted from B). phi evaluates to 3.0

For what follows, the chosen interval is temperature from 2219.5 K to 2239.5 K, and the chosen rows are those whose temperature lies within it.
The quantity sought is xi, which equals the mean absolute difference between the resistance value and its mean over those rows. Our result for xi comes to 7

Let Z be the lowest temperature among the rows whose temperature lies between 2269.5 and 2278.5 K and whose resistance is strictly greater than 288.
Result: 2270.0 K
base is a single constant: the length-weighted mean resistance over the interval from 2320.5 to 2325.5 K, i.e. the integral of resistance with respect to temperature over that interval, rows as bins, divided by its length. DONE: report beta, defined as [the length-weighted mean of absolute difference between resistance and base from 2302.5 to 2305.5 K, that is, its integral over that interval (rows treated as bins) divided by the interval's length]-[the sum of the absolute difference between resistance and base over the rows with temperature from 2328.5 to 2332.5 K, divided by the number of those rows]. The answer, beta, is -7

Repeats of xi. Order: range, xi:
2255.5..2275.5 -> 7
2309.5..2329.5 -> 5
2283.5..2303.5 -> 13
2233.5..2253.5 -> 16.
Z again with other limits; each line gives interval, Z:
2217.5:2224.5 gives 2221.0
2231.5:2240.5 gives 2232.0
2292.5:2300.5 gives 2293.0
